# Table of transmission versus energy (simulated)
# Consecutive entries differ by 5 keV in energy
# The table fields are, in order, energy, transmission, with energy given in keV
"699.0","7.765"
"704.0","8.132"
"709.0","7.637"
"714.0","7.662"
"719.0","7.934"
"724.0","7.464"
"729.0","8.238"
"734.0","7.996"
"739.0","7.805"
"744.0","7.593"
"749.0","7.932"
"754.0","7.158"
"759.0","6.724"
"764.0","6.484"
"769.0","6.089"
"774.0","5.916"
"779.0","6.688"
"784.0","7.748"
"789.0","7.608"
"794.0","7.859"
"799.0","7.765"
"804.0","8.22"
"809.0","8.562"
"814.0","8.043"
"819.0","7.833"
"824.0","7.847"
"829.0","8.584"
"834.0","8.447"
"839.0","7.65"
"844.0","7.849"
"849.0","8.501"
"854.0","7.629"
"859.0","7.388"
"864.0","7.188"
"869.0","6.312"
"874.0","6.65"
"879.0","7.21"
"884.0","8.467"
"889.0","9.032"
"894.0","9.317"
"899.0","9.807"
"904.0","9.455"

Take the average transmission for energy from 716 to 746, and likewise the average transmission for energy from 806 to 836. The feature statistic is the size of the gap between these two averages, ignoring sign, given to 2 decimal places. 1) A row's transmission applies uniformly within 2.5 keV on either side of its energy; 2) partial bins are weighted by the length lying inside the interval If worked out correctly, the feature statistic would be 0.38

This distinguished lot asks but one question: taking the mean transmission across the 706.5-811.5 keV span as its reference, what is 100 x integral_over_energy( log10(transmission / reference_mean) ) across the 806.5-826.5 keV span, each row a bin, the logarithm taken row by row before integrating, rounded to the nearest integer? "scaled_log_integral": 65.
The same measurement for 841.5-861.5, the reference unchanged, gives 40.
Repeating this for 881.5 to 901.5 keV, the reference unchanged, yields 174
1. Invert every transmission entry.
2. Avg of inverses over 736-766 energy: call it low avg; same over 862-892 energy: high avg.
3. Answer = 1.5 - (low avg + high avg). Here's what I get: 1.23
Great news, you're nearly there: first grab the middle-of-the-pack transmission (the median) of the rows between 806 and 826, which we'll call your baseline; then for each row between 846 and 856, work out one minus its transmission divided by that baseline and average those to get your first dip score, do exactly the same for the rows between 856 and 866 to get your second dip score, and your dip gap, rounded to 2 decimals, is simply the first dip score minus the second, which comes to -0.10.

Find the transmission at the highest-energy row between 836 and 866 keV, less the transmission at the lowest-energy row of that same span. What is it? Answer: -0.5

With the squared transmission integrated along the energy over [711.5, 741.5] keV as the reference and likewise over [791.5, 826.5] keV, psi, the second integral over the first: 1.2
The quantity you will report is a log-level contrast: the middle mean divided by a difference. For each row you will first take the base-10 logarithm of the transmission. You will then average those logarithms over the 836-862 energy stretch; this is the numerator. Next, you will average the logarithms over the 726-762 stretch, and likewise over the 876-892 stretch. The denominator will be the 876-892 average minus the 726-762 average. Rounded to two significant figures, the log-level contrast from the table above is 28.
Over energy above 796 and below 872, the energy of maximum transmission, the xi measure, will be 829.0 keV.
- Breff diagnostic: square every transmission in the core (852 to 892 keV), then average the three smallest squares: 45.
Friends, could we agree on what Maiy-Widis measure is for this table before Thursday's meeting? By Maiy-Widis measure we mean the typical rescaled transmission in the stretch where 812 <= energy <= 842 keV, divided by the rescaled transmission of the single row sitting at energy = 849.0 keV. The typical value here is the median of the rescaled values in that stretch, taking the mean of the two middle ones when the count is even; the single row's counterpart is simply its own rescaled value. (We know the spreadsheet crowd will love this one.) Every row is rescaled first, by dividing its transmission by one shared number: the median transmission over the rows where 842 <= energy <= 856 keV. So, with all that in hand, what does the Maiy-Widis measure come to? 0.93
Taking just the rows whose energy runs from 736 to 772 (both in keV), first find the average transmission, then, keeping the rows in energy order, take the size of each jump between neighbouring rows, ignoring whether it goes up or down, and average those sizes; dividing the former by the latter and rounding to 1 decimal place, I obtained 17.8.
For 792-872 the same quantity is 18.6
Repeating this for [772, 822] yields 17.9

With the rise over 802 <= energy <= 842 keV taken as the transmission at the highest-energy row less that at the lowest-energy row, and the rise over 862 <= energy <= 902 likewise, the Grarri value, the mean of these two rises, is 1.0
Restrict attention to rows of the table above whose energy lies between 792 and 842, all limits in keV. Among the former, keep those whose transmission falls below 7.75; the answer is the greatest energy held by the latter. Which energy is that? 839.0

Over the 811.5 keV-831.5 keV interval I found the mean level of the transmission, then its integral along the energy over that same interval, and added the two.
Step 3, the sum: 170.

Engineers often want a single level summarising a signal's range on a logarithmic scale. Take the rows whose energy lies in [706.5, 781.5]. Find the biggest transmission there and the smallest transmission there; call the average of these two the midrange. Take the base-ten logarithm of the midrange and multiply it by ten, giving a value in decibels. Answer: 8.50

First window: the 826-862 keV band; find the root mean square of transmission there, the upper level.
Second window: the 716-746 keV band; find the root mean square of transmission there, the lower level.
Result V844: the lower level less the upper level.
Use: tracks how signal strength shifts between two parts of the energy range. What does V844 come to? -0.2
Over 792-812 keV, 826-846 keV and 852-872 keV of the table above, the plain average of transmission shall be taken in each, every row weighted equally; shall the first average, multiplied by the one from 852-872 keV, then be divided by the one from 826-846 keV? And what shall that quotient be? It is 7.1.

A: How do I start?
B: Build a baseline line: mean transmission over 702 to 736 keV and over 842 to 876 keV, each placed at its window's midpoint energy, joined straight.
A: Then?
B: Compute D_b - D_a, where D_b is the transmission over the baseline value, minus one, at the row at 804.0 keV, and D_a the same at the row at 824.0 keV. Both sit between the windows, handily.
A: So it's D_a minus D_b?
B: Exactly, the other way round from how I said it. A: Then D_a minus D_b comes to -0.04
